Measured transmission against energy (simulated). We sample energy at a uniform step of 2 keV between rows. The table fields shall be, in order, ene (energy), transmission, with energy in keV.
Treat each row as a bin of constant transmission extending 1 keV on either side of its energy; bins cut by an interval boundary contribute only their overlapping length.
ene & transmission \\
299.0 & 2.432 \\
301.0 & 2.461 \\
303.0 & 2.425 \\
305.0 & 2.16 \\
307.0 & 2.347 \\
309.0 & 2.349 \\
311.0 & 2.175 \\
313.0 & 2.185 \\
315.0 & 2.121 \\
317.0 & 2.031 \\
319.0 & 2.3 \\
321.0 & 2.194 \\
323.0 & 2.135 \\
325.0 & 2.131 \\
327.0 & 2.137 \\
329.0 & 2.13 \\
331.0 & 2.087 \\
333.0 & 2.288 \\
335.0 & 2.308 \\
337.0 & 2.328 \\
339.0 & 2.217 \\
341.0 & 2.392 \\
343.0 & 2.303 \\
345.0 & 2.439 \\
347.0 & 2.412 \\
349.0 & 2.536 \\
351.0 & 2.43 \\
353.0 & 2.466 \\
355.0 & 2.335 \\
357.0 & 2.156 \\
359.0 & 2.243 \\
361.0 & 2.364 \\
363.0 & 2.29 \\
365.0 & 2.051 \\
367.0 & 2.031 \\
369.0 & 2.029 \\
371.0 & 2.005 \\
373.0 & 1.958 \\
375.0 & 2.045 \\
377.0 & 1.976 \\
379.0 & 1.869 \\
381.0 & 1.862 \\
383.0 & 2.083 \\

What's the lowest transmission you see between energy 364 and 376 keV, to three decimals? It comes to 1.958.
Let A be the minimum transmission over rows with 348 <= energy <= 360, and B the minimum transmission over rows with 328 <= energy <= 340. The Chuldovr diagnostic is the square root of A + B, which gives 2.06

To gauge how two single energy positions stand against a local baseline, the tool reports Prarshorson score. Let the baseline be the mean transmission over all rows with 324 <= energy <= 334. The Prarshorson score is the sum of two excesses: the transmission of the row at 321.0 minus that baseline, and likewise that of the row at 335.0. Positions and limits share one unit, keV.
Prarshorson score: 0.19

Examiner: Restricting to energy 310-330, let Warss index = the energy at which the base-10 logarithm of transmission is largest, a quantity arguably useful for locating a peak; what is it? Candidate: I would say 319.0 keV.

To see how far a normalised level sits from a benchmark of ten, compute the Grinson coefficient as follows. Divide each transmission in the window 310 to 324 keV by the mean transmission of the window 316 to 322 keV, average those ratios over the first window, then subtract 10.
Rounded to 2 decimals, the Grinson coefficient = -9.01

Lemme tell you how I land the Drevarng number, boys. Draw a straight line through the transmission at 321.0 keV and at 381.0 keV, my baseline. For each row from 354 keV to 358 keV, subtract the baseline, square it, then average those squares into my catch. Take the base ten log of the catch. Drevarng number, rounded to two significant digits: -1.2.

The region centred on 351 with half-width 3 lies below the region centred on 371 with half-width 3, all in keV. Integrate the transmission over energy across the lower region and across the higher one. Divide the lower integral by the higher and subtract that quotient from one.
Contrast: -0.24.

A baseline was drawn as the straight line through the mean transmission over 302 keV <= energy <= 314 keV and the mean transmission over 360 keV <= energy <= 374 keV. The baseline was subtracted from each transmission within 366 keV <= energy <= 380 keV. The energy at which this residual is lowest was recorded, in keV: 379.0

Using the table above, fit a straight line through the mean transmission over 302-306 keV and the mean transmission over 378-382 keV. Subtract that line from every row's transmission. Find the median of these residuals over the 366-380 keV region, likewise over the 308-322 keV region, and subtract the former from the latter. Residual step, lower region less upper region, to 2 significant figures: -0.15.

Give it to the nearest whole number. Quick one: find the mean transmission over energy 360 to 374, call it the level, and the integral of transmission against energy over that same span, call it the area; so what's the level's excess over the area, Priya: -27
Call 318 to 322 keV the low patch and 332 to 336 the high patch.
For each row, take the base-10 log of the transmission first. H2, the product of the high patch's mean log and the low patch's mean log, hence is 0.127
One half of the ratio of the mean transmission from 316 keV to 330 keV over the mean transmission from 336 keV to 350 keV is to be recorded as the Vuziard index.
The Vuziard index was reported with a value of 0.45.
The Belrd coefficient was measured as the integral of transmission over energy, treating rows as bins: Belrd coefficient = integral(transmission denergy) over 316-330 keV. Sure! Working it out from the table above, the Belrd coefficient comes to 30.1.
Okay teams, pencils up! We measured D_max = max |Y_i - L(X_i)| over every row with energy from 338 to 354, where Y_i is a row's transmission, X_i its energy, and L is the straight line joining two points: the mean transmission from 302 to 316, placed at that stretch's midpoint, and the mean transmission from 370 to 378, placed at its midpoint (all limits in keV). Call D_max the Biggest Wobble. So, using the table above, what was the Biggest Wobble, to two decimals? 0.44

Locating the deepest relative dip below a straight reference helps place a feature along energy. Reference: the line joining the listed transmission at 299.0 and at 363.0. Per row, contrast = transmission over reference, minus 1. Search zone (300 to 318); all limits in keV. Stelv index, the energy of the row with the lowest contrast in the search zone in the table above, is 317.0 keV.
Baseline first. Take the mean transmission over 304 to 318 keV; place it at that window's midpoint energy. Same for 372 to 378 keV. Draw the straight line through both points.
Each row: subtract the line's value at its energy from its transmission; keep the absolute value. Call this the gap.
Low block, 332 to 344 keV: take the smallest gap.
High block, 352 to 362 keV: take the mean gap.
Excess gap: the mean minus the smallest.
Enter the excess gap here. 0.15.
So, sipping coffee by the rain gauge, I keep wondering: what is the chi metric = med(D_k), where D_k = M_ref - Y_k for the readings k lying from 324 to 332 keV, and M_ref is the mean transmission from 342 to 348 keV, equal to 0.25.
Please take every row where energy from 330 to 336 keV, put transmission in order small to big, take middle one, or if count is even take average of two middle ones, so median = 2.29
